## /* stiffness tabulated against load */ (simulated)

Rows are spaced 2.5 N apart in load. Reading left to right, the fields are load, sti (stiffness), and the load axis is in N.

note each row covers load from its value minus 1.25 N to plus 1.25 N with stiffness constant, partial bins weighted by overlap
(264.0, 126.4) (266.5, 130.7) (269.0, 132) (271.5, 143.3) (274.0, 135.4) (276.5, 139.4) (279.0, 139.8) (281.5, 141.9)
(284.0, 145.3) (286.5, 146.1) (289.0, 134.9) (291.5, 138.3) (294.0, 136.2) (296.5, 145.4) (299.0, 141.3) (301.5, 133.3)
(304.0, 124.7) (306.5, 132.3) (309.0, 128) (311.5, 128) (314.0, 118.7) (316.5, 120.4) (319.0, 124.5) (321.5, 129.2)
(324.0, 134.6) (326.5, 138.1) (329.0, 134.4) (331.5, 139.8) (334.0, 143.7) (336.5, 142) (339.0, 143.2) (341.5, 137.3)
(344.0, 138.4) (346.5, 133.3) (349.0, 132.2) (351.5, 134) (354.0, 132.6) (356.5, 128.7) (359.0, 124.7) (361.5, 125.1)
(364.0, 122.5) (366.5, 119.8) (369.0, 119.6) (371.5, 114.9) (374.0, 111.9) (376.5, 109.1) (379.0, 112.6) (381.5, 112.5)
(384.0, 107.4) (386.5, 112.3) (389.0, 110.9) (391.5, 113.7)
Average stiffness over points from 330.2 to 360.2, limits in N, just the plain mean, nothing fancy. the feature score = 136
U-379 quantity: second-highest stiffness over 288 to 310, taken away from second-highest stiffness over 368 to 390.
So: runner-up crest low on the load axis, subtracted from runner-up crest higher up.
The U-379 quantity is -26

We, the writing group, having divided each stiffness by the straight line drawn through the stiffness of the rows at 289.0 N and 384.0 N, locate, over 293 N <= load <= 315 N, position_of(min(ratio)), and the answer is 314.0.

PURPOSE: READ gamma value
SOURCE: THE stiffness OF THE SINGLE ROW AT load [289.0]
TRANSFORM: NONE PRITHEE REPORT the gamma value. 134.9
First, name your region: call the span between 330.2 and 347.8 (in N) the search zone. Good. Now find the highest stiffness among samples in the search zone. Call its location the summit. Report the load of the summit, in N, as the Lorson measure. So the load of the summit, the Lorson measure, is 334.0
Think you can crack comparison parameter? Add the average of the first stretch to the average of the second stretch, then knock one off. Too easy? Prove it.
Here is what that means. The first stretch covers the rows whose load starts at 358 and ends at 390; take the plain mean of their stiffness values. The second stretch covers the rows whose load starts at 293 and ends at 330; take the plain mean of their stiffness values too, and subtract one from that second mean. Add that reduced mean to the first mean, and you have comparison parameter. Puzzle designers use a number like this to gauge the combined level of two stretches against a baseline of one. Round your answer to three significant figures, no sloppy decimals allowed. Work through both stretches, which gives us 246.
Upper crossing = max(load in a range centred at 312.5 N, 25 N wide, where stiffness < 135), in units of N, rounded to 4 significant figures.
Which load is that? 324.0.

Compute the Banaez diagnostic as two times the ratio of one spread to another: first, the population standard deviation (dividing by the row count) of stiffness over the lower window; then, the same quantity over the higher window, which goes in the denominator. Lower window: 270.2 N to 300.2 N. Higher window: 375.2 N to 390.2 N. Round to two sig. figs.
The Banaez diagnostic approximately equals 3.9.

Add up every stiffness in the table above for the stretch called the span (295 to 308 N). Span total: 677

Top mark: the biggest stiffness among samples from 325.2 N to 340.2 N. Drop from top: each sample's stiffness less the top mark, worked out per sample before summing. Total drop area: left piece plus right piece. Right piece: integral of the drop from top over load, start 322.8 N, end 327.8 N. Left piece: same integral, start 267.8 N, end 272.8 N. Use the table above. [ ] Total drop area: -67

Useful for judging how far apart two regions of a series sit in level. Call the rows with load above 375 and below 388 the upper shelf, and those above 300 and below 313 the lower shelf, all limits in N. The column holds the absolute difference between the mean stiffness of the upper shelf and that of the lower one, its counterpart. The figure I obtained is 18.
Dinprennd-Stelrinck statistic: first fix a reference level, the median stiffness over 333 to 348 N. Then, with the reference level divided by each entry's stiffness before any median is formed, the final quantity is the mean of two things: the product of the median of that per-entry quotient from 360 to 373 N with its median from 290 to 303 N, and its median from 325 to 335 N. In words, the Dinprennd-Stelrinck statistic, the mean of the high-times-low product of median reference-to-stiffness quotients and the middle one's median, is 1.10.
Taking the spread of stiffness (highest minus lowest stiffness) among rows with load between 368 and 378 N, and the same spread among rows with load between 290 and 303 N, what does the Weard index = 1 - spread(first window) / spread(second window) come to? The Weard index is 0.1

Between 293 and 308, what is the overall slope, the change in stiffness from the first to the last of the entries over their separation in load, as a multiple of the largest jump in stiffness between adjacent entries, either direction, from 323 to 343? -0.05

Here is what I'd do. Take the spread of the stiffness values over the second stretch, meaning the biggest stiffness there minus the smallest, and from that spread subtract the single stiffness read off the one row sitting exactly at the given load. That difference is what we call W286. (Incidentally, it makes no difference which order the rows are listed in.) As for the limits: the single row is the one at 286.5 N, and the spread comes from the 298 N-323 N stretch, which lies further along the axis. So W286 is -123.5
